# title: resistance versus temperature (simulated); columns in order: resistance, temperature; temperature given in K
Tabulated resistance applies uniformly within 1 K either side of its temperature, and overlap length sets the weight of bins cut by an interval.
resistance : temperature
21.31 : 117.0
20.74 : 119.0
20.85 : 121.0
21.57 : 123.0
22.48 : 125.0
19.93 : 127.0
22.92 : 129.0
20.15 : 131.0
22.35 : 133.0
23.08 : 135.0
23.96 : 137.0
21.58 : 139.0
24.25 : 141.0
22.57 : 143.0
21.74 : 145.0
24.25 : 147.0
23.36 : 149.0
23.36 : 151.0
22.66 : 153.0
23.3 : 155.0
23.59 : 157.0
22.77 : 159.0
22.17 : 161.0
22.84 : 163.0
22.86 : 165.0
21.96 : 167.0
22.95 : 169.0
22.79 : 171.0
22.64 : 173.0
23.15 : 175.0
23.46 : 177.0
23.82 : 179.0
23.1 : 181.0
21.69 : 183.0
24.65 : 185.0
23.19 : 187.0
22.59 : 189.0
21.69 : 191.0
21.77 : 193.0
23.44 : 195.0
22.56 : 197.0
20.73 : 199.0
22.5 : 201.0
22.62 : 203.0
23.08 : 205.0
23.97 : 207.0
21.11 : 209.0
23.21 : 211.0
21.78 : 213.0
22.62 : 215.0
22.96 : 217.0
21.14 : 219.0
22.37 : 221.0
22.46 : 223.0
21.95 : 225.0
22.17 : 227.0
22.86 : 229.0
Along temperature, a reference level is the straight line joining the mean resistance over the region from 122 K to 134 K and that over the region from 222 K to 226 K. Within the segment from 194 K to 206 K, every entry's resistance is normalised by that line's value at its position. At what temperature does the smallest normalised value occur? 199.0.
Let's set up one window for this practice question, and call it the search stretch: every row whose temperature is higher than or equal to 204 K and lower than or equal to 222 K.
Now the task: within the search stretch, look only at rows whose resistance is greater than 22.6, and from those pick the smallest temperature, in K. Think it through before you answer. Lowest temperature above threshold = 205.0 K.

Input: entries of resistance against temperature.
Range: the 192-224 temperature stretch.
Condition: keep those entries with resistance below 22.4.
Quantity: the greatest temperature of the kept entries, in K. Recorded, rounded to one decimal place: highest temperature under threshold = 221.0 K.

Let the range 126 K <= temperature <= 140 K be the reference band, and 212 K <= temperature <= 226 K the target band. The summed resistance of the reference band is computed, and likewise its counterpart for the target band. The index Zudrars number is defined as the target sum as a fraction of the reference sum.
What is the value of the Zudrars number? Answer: 1.0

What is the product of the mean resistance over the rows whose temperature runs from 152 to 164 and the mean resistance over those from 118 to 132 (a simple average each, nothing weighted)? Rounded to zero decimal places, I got 486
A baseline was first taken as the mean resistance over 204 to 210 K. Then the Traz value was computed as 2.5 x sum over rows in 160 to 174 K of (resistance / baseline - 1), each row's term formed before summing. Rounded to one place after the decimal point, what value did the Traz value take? -0.1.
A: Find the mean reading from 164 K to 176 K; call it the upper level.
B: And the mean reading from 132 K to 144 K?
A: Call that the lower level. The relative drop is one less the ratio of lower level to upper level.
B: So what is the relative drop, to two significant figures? -0.011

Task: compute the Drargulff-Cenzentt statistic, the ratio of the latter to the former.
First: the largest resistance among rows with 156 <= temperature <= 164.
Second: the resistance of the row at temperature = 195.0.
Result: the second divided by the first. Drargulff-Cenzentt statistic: 0.994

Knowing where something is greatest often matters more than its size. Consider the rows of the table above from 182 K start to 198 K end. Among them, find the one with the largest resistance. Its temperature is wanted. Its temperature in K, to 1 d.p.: 185.0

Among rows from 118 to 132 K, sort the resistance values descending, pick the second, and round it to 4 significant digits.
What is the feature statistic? 22.48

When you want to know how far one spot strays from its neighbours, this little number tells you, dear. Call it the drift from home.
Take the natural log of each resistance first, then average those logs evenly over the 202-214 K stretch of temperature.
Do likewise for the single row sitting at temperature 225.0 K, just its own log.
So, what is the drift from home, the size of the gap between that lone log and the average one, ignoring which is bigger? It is 0.030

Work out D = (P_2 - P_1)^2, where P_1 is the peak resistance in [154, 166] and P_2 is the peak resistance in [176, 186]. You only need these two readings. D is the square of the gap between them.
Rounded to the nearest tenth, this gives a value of 1.1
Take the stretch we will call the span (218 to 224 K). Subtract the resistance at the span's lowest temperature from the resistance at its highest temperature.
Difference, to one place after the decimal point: 1.3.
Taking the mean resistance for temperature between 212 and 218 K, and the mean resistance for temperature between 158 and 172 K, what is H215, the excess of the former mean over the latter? -0.17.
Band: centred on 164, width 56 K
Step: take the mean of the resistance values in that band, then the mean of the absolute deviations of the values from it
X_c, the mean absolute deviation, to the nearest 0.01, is 0.64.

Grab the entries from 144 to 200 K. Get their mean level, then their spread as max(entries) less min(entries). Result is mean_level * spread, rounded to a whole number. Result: 89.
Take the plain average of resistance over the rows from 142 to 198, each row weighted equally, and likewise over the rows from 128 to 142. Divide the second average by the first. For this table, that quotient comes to 0.99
